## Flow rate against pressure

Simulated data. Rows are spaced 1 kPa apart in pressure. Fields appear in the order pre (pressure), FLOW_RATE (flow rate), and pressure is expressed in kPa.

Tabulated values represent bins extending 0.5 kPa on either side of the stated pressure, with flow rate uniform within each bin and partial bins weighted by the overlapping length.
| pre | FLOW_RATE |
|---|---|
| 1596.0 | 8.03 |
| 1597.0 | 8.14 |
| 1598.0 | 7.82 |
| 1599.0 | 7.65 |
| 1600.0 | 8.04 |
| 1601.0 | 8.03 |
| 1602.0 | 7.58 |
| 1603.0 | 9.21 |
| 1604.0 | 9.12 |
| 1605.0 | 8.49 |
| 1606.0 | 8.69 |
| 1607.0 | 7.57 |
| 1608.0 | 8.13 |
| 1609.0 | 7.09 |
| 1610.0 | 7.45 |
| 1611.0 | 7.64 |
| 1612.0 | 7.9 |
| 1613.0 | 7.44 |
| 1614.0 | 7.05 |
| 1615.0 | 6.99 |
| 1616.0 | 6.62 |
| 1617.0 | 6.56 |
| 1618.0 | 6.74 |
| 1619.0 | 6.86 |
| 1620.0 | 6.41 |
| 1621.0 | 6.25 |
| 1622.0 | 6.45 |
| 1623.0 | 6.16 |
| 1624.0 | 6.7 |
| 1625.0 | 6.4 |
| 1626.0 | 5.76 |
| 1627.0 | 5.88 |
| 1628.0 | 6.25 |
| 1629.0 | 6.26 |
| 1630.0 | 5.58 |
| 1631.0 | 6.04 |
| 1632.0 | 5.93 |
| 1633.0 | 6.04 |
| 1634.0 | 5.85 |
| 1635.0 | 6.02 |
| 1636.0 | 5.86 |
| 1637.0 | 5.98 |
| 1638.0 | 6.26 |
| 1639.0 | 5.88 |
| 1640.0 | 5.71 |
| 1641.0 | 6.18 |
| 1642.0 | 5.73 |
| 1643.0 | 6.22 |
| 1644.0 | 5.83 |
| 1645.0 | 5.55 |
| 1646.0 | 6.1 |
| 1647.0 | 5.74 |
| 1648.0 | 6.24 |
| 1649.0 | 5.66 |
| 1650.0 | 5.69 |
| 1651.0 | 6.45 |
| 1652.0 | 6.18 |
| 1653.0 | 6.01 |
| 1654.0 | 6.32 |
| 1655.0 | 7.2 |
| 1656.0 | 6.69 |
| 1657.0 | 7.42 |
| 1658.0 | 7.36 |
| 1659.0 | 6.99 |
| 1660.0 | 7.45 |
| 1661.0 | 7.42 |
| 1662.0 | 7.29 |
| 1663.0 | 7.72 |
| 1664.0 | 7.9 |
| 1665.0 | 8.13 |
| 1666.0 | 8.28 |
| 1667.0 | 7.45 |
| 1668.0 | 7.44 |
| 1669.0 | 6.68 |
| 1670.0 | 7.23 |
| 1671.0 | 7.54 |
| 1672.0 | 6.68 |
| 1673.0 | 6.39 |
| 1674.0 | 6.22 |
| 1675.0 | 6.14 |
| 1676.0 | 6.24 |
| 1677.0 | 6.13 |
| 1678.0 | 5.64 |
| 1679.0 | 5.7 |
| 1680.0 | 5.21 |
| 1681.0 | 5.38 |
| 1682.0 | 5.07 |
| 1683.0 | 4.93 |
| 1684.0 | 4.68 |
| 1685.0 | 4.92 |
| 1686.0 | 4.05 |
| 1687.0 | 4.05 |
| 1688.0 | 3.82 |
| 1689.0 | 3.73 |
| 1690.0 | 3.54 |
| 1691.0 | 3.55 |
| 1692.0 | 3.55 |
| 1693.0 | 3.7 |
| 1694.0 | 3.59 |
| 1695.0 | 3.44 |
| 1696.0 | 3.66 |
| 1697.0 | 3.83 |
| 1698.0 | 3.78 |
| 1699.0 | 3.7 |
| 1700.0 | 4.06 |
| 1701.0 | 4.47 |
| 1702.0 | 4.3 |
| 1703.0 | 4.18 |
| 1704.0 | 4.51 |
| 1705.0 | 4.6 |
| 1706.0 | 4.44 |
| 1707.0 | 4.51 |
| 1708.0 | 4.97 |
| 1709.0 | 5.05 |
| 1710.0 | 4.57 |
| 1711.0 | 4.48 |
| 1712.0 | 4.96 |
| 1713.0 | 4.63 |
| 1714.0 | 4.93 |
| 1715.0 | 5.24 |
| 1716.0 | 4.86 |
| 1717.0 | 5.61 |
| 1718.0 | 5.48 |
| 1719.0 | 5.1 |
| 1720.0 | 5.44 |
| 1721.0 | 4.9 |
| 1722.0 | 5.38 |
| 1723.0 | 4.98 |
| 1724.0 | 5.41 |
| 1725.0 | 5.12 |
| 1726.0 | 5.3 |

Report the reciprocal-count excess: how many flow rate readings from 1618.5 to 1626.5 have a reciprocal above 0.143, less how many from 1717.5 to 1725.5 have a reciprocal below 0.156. 8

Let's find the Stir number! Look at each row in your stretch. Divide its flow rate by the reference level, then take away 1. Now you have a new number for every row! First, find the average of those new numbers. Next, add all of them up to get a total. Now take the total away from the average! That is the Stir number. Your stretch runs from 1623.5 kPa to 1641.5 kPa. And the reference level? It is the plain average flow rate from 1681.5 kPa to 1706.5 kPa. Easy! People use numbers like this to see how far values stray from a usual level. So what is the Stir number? -8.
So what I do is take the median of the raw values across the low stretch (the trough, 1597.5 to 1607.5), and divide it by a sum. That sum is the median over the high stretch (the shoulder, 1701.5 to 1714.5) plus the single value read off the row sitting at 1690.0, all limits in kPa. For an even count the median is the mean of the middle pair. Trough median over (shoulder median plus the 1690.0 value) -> 0.99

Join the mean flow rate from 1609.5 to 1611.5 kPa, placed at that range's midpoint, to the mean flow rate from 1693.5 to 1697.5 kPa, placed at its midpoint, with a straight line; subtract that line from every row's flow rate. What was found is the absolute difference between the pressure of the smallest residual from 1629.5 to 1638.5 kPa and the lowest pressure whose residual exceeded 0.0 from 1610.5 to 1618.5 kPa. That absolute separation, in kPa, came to 19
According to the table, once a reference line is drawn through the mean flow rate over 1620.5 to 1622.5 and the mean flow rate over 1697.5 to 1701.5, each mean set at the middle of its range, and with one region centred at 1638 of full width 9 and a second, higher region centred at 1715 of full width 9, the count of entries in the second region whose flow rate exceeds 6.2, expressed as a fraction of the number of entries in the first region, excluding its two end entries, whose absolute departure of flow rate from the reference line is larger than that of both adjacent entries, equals 0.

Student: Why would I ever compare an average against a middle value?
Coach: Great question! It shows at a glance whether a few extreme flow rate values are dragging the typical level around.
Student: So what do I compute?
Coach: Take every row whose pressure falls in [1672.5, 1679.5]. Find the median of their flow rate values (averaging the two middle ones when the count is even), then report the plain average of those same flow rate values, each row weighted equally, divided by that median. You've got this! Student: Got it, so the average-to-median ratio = 0.99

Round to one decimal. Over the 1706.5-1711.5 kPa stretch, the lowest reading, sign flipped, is -4.5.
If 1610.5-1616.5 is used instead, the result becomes -6.6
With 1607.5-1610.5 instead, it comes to -7.1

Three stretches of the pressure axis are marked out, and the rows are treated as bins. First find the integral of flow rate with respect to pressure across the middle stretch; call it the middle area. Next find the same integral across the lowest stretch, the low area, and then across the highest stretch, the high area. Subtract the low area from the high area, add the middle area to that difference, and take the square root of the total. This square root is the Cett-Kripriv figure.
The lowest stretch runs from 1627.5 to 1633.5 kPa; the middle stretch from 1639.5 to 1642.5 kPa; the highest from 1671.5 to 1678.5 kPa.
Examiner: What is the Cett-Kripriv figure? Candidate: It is 5.0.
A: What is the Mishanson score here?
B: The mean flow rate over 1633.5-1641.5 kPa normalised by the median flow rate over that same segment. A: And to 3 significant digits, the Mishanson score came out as 1.01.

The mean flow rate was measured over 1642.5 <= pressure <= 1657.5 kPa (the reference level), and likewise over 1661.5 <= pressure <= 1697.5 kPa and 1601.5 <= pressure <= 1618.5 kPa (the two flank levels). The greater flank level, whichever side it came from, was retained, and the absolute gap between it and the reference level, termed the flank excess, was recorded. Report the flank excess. 1.44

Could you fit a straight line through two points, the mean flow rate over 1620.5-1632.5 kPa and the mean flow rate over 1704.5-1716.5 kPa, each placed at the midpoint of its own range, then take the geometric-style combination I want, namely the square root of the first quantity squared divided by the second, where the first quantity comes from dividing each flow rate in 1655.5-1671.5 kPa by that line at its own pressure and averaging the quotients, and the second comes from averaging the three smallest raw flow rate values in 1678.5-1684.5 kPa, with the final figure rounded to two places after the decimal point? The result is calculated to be 0.61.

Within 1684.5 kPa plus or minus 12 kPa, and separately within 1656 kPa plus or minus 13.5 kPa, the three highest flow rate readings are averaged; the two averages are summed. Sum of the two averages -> 14.4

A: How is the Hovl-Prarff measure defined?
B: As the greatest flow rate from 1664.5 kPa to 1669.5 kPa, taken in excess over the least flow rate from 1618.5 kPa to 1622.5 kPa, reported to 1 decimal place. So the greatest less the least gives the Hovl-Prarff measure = 2.0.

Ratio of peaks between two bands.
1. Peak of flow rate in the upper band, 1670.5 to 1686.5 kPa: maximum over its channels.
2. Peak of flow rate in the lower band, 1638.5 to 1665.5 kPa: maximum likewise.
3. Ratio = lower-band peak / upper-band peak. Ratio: 1.1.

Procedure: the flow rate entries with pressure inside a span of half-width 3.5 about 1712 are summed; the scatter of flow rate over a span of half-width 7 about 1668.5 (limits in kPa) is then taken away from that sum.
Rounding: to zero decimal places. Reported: 33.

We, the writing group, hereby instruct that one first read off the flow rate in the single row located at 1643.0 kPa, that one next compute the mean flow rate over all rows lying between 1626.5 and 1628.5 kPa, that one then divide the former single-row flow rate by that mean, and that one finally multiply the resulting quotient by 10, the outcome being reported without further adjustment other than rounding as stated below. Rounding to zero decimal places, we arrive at 10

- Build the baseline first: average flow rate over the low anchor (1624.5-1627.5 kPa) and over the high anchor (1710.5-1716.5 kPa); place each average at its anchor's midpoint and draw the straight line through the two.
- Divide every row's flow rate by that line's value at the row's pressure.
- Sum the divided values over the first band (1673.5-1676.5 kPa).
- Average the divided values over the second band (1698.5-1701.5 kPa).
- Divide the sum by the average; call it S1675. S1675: 4.3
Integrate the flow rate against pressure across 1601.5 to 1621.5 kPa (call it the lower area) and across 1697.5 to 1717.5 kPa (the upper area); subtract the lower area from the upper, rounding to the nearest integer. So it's -58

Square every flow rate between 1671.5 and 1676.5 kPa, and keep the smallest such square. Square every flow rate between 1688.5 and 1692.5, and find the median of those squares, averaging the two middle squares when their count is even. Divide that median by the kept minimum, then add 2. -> 2.3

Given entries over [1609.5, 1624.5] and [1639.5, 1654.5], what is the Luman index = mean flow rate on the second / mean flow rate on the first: 0.87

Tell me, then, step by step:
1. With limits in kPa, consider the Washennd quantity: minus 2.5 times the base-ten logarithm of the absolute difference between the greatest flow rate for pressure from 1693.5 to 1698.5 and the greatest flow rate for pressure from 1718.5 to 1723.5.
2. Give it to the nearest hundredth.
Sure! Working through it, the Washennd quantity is -0.52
